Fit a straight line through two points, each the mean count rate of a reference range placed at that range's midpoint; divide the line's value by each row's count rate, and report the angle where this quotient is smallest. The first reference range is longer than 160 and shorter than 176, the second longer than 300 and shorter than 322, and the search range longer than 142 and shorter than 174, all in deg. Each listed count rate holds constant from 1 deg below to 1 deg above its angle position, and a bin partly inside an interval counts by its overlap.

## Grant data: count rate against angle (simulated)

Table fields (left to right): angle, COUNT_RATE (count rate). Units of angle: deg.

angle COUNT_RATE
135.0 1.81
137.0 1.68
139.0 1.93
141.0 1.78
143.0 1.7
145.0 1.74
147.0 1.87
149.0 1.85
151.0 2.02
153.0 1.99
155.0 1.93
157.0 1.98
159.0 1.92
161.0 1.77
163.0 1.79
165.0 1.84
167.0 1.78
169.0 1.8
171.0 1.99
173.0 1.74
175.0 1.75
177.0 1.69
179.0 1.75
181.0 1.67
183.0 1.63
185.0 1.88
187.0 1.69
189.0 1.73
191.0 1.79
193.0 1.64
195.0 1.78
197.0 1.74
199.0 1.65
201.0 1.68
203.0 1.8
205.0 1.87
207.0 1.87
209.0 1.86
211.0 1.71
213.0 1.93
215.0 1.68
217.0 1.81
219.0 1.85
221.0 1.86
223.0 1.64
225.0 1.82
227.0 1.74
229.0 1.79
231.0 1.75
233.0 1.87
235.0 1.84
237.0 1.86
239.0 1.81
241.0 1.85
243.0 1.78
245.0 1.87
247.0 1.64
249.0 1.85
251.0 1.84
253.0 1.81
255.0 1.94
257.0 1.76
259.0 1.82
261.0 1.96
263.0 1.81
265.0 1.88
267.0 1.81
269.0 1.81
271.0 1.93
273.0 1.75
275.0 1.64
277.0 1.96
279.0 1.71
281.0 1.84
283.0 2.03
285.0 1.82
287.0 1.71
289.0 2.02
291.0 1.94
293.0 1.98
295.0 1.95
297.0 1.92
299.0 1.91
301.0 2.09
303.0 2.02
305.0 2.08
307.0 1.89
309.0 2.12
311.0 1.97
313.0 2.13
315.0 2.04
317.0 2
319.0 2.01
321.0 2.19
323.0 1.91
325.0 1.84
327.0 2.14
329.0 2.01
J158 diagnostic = 151.0 deg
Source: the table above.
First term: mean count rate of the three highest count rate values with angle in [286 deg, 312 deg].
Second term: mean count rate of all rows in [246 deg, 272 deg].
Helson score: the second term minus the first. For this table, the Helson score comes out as -0.26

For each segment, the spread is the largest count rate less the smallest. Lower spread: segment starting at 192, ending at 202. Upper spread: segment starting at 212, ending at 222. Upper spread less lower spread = 0.11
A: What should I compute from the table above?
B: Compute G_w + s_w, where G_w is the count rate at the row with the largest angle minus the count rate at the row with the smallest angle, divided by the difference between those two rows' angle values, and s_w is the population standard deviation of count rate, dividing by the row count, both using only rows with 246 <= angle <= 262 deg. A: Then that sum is 0.117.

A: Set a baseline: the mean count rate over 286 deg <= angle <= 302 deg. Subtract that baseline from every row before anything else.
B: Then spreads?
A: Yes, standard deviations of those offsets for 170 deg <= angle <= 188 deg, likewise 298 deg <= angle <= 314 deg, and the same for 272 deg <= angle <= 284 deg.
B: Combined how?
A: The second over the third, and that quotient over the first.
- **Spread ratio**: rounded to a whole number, 6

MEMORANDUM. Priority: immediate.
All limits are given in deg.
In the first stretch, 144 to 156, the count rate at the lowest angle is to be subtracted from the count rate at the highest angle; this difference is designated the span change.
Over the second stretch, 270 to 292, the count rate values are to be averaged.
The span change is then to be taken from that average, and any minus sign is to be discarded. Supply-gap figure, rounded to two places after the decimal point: 1.66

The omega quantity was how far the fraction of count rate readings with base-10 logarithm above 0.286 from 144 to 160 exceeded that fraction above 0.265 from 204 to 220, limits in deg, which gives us -0.25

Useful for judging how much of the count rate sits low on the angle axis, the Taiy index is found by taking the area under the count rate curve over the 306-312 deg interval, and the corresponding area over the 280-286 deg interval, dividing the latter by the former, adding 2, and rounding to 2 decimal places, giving 2.95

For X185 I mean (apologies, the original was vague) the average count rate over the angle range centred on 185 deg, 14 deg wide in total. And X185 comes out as 1.73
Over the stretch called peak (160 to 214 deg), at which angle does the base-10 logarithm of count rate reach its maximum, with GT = 171.0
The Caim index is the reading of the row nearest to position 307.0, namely 1.89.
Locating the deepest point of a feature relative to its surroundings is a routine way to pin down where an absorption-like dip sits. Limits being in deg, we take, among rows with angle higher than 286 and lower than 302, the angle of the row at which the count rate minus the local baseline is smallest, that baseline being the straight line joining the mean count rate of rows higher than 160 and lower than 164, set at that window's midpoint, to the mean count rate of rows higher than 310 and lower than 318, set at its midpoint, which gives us 287.0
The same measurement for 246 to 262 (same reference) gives 247.0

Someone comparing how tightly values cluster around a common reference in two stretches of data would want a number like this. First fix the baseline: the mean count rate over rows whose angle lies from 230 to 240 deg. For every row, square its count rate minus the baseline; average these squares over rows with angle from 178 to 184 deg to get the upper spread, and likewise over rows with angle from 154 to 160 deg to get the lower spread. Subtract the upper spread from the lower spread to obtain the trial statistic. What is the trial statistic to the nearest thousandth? -0.008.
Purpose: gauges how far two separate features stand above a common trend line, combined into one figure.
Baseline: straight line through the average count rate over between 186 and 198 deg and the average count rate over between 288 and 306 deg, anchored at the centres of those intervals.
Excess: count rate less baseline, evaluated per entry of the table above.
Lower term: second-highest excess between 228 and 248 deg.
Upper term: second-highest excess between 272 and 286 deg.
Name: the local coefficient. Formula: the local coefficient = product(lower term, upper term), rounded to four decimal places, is 0.0004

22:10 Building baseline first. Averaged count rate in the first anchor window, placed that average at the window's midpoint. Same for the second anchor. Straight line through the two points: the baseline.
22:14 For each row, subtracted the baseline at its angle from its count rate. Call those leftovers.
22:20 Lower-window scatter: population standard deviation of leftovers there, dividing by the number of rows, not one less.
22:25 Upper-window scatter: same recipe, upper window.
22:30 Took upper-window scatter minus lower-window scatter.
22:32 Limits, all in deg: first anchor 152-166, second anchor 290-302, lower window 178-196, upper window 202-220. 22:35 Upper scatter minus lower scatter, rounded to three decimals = 0.000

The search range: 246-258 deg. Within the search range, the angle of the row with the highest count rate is 255.0 deg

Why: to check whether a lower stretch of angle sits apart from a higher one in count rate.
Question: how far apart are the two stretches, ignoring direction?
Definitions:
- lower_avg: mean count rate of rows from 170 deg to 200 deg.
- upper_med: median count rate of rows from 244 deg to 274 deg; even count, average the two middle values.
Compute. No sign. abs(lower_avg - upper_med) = 0.079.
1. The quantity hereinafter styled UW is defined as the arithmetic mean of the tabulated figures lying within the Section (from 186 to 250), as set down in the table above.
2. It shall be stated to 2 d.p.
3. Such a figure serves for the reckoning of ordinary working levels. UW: 1.78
